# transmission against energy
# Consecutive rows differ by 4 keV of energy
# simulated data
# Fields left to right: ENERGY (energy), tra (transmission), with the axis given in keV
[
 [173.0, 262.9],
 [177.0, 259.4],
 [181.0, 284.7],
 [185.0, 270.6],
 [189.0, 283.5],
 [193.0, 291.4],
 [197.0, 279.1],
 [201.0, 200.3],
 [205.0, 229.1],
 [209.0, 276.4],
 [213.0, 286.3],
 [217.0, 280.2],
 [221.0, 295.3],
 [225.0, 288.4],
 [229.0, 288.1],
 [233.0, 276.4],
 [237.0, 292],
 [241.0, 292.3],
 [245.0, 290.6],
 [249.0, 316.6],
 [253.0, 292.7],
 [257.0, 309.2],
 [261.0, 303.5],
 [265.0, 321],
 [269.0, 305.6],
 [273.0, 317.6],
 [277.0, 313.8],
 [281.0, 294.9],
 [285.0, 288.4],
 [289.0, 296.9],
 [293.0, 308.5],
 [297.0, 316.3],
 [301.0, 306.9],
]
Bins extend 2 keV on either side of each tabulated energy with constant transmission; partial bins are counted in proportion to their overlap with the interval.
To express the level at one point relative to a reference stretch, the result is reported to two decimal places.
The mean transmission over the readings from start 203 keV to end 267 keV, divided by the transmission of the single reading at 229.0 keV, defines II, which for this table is 1.01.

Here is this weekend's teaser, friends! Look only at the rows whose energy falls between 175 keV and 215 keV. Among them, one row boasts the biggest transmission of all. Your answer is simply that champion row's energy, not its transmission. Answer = 193.0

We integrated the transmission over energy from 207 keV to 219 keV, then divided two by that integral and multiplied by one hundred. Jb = 0.0593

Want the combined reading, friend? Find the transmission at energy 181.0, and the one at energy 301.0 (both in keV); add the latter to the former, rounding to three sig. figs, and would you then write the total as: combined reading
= 592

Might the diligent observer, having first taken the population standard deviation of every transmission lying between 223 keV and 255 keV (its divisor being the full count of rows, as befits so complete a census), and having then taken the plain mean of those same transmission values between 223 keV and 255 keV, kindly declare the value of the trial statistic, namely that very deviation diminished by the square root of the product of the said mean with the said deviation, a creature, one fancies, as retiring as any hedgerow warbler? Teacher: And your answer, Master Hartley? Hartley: -45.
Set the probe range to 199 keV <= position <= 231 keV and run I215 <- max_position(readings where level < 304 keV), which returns 229.0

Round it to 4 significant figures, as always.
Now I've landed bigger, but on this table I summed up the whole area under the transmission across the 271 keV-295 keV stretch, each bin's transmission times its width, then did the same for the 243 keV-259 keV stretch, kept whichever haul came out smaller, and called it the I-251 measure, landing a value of 4836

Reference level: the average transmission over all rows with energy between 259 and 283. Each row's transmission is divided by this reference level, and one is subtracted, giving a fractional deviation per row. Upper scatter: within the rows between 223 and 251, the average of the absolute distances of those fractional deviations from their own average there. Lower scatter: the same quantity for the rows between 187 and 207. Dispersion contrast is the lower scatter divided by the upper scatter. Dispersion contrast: 4.7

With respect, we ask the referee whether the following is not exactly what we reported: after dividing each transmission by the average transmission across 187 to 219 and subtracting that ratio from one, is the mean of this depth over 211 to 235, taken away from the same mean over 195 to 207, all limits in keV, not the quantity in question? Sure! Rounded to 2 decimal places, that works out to 0.19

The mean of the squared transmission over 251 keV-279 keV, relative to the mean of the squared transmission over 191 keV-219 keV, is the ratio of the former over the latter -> 1.36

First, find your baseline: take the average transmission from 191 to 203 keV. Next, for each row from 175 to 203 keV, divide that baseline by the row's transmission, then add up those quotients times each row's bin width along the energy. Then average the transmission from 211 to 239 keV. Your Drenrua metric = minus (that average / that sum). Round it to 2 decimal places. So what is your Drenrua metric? -10.49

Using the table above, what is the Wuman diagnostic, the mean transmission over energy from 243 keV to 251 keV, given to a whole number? 304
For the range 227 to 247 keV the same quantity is 288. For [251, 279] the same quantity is 309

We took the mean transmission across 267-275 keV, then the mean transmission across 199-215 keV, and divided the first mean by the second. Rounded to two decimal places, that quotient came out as 1.26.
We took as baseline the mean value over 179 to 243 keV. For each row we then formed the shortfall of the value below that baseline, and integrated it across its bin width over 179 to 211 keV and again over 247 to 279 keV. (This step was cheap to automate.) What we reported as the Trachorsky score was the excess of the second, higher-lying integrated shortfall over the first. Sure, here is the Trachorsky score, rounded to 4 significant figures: -1460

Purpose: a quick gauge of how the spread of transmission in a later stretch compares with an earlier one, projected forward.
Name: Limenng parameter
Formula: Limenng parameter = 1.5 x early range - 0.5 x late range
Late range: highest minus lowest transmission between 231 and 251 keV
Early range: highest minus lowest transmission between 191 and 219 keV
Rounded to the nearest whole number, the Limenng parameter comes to 117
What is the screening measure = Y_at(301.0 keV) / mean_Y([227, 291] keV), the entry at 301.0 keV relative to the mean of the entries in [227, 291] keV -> 1.02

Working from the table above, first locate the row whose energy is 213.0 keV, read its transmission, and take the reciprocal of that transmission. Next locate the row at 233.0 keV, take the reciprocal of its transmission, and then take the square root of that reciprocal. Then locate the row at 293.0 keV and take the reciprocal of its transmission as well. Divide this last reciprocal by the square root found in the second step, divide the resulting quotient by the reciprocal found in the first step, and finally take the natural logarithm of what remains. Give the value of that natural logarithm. 2.74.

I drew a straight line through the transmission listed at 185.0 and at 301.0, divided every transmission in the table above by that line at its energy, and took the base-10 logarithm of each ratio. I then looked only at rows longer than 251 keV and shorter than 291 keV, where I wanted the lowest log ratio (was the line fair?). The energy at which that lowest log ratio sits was 285.0 keV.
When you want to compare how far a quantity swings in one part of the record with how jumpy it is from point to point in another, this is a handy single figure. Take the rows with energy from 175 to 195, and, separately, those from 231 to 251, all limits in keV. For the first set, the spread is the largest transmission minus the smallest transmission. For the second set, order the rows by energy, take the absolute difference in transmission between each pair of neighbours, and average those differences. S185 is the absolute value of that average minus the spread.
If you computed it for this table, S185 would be 21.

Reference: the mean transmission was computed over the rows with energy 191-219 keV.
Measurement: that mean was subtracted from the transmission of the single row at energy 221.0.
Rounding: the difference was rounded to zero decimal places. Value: 32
